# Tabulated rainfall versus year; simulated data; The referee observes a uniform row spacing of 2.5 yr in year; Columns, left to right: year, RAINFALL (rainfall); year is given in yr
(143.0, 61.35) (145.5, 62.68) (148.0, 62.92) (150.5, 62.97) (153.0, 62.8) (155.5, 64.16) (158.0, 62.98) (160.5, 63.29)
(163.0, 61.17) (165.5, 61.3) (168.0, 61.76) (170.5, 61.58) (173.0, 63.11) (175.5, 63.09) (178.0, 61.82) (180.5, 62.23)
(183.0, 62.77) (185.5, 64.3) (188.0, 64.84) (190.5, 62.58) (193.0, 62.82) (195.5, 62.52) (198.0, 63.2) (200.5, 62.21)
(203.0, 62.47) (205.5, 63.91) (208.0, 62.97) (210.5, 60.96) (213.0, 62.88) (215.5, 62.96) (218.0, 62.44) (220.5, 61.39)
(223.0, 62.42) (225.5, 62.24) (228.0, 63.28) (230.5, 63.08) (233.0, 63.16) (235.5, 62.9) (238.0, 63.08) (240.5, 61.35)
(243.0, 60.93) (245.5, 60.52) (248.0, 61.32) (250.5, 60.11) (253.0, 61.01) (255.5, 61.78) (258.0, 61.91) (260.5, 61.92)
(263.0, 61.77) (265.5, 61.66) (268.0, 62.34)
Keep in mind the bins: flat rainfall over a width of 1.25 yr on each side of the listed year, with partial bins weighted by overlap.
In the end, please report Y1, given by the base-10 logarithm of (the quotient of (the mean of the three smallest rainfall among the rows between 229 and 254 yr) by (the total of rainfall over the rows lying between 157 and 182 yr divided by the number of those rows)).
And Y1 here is -0.0121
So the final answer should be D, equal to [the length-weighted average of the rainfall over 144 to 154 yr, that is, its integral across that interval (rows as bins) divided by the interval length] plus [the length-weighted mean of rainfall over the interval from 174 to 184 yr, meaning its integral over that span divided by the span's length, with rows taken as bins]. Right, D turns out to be 125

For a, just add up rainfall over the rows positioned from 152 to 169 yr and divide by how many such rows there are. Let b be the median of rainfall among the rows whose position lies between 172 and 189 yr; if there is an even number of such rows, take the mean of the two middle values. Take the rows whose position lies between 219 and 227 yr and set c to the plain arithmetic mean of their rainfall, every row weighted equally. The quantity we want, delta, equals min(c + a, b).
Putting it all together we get 63.1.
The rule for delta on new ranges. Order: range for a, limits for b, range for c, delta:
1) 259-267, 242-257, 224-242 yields 61.0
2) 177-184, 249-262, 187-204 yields 61.8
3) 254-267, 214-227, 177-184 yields 62.4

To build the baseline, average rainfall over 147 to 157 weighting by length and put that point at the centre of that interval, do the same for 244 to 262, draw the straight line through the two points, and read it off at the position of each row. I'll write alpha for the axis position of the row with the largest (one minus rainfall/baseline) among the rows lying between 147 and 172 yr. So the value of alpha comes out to 163.0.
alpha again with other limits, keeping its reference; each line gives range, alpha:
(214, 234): 220.5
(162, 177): 163.0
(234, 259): 250.5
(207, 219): 210.5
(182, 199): 190.5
